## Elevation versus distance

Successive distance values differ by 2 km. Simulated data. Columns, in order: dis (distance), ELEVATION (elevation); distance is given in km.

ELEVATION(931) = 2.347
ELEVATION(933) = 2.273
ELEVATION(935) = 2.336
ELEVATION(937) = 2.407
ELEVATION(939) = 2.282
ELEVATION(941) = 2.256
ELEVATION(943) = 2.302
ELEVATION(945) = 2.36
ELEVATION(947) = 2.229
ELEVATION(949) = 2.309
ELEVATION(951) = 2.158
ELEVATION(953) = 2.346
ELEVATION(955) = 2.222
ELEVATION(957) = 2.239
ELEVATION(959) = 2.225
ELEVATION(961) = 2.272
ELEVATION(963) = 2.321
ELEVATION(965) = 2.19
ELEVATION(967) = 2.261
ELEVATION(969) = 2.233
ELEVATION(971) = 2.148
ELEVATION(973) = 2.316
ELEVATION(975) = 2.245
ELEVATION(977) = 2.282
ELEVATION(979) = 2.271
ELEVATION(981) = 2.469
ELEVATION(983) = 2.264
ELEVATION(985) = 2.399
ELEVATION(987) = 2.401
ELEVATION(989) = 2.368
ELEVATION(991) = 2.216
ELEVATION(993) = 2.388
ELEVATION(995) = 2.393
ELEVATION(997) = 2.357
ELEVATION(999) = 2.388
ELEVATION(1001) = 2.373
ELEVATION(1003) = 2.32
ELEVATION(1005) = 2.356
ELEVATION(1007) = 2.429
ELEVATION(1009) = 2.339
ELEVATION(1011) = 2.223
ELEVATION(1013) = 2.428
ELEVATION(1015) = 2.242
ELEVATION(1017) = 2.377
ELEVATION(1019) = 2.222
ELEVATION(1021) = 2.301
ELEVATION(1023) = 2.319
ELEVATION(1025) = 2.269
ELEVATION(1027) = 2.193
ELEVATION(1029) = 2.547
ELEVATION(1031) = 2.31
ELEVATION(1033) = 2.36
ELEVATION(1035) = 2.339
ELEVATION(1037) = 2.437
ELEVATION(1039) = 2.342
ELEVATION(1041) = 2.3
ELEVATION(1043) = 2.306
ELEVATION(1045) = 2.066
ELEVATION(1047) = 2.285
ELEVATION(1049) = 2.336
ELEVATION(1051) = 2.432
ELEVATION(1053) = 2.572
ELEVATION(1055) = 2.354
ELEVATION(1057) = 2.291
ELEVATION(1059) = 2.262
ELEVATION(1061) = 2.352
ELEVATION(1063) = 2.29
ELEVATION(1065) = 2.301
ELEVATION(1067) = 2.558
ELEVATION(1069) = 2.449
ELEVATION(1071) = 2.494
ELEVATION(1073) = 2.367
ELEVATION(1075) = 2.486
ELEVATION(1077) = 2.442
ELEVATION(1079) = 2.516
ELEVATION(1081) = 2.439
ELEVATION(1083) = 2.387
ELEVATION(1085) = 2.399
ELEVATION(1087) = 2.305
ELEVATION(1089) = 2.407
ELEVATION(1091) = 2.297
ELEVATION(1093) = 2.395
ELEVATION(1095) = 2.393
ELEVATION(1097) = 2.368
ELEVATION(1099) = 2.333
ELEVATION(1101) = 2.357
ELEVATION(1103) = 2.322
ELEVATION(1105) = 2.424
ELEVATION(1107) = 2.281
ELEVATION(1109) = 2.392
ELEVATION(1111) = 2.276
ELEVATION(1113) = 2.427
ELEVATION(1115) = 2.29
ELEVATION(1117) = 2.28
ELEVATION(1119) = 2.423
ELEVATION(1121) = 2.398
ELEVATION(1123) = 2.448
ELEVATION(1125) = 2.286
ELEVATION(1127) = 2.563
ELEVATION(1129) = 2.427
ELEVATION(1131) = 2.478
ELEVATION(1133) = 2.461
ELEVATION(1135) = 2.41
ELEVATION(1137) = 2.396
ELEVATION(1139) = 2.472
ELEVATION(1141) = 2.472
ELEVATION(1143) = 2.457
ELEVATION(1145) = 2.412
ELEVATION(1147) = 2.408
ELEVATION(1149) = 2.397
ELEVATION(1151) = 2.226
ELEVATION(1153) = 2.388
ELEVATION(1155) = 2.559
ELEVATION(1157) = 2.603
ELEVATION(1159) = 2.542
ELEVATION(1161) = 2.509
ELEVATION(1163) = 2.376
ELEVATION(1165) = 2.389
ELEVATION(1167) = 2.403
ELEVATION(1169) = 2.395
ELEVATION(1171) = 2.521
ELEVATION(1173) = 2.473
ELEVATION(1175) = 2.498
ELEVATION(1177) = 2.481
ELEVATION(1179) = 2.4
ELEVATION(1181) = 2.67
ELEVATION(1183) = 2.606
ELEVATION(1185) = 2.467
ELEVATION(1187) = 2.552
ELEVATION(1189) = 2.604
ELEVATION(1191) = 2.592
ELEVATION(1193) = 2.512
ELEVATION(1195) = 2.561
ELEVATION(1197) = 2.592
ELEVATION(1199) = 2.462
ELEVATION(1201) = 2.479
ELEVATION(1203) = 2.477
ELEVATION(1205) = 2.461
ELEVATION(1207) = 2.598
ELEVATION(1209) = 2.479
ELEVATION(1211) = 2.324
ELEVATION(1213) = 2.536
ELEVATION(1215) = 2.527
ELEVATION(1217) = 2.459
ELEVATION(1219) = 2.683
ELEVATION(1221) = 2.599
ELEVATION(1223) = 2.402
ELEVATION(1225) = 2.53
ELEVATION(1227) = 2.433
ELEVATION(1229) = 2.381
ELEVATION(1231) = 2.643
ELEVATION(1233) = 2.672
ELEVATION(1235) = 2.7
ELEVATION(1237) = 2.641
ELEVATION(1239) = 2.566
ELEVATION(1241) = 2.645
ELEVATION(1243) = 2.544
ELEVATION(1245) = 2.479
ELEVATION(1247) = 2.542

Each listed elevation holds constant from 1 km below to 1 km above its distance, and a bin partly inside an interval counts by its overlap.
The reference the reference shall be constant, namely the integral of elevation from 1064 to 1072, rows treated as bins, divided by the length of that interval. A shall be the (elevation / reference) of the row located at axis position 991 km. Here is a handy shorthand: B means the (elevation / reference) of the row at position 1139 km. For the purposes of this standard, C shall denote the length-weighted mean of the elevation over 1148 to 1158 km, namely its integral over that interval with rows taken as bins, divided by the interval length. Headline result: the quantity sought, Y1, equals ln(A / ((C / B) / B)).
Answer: -0.97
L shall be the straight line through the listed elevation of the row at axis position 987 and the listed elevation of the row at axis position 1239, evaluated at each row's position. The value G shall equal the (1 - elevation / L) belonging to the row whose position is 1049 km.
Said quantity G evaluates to 0.043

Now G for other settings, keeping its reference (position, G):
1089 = 0.025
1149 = 0.044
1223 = 0.060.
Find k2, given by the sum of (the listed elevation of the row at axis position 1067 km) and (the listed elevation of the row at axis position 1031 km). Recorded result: 4.87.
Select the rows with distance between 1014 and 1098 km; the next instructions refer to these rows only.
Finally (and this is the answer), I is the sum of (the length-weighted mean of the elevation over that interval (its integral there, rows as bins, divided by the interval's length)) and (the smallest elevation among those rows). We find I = 4.43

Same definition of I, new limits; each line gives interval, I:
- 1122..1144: 4.73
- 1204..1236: 4.85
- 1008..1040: 4.52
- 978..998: 4.57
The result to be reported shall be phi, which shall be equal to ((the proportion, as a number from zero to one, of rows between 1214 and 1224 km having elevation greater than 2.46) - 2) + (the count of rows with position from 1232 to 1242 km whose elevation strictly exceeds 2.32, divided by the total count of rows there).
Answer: -0.4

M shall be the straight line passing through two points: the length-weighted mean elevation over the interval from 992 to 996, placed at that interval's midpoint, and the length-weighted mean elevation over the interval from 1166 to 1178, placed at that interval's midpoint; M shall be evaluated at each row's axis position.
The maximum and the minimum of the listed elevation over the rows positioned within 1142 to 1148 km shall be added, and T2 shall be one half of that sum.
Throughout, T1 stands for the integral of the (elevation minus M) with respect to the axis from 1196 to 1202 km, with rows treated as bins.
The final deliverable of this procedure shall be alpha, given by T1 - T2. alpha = -2.2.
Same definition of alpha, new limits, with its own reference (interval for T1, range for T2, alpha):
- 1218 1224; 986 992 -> -1.8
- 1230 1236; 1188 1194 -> -1.4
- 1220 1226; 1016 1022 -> -2.1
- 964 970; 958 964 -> -3.2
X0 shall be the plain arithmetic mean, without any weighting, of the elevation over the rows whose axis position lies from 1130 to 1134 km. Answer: 2.47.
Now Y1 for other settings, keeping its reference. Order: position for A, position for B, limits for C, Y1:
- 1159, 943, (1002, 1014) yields -0.94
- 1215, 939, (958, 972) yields -0.92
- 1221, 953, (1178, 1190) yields -0.96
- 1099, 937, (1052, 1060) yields -0.95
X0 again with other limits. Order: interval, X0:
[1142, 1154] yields 2.38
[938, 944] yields 2.28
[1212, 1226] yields 2.53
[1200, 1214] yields 2.48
